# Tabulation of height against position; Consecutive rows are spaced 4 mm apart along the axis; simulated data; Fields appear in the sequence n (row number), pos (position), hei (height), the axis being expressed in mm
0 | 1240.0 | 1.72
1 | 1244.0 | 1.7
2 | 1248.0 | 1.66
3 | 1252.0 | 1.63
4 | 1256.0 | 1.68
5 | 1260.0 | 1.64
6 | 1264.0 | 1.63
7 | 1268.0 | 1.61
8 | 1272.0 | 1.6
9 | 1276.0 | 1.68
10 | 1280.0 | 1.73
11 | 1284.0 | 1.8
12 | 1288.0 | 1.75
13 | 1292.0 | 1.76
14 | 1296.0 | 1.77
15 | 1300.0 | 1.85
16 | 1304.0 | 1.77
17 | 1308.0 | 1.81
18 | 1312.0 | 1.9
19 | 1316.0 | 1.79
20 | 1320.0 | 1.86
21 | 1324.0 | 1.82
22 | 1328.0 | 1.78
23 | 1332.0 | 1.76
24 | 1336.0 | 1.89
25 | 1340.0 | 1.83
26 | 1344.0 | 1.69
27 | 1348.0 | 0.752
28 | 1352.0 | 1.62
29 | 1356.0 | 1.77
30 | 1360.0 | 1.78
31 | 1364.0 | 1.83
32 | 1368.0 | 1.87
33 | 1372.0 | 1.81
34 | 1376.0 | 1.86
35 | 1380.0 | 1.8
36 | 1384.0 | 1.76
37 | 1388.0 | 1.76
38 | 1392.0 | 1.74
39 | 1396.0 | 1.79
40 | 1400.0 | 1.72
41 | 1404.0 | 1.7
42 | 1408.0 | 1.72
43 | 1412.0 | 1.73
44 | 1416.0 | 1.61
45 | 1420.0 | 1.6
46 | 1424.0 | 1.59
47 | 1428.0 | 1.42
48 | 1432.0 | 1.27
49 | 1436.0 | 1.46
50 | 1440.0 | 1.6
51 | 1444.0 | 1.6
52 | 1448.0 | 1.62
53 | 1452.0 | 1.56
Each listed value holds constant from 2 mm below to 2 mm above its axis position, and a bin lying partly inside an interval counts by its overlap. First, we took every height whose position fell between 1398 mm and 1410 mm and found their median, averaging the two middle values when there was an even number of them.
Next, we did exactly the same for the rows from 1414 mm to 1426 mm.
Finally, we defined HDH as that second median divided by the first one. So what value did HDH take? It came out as 0.93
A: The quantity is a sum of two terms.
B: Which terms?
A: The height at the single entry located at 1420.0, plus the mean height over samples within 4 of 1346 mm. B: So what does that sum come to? 2.82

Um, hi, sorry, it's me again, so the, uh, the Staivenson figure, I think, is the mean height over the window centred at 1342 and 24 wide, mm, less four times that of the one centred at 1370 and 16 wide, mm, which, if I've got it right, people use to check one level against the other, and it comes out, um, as -5.8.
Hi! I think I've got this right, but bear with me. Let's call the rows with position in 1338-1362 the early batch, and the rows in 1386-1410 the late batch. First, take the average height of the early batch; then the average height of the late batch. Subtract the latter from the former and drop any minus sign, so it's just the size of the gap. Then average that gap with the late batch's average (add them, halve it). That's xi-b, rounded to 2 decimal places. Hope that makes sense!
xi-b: 0.95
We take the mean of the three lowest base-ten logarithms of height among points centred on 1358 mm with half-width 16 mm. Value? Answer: 0.10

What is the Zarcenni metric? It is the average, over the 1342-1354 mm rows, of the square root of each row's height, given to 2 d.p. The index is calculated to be 1.15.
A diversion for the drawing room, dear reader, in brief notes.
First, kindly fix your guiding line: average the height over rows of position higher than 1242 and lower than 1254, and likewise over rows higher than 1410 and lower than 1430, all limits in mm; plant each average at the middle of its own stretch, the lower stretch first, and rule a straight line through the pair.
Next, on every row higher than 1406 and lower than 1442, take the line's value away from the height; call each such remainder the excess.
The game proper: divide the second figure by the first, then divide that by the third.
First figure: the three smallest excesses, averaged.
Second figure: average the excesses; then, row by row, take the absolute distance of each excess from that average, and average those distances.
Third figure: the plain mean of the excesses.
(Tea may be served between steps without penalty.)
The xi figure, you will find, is 17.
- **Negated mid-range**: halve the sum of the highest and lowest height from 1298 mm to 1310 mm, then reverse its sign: -1.81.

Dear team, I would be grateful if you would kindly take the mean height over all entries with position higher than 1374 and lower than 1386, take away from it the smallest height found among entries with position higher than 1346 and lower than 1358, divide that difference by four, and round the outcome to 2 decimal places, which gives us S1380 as 0.26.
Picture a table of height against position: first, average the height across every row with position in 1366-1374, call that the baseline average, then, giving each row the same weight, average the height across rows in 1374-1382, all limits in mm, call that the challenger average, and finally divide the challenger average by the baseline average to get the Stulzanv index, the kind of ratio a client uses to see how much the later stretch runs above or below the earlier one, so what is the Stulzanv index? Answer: 0.99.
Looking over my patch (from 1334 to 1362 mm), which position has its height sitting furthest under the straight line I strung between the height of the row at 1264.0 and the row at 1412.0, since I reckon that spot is 1348.0 mm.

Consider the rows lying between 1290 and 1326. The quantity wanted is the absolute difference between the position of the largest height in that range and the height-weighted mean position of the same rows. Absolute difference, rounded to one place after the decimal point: 3.9 mm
